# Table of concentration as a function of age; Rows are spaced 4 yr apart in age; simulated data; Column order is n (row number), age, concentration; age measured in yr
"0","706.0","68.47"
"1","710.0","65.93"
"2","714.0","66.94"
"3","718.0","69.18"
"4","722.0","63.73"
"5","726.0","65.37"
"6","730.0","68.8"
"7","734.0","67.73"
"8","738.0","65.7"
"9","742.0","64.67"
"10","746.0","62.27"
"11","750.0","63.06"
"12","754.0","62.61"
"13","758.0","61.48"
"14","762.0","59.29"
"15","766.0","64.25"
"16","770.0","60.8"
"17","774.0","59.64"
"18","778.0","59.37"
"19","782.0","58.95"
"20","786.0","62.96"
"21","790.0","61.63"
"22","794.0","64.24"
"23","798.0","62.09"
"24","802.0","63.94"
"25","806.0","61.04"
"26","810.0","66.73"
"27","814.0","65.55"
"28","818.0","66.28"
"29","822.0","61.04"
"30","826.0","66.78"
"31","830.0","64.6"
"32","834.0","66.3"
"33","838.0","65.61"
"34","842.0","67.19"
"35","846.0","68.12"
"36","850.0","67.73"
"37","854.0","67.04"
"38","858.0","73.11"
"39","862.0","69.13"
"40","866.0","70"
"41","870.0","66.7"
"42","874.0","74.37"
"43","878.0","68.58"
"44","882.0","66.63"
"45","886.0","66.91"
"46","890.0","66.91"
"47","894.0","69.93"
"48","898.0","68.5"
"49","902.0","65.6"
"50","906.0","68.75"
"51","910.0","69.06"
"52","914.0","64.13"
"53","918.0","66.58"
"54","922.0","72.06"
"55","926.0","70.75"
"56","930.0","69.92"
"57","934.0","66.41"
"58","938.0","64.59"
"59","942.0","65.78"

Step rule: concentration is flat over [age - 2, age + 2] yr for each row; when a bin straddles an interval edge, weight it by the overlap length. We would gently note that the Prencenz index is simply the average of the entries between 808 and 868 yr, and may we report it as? 67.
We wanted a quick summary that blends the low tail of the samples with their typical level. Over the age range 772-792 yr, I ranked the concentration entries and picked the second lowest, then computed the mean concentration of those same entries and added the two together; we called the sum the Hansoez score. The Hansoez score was 120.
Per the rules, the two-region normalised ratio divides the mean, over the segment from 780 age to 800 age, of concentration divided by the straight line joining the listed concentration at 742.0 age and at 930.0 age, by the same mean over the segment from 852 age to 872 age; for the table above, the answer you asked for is 0.92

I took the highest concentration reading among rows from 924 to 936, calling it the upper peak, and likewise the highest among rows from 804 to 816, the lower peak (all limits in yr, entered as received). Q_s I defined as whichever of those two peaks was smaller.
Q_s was 67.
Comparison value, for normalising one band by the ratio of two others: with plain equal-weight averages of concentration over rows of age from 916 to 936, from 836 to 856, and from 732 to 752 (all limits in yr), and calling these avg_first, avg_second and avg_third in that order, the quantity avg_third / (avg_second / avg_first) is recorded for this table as 66.6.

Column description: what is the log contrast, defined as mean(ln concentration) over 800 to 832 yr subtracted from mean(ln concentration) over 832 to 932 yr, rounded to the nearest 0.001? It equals 0.059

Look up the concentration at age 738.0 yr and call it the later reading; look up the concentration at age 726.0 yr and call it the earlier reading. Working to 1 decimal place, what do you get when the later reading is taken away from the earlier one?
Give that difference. -0.3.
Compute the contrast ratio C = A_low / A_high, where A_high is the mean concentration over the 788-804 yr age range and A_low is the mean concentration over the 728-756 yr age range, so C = 1.03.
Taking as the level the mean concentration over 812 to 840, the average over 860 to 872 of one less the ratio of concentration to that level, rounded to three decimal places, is -0.053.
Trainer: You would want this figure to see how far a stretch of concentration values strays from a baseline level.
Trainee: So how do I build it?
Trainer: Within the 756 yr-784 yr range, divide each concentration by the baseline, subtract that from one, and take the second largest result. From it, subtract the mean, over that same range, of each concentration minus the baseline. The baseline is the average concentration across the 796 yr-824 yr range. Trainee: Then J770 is 3.3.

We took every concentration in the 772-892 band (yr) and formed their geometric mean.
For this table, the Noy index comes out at 65.5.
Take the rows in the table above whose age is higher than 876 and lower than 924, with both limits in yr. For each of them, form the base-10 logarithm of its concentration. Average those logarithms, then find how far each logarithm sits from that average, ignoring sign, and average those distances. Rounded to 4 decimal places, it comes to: 0.0107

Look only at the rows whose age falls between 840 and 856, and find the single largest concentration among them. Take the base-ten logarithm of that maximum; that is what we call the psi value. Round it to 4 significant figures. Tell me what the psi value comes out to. 1.833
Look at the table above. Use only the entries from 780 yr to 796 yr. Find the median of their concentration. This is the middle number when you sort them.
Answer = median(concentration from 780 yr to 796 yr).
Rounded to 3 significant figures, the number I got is 62.3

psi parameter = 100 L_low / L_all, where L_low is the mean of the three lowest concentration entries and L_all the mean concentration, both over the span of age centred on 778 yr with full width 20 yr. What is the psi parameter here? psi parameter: 98.3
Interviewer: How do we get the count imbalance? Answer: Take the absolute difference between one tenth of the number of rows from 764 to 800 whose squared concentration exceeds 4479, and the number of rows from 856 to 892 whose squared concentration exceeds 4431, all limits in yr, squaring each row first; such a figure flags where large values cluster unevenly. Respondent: 9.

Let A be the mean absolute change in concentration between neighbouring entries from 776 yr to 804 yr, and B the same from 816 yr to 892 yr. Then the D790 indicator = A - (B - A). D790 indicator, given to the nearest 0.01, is 1.40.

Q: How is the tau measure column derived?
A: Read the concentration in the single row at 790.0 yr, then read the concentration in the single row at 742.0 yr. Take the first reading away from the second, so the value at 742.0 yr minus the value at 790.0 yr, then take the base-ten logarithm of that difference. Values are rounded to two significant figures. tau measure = 0.48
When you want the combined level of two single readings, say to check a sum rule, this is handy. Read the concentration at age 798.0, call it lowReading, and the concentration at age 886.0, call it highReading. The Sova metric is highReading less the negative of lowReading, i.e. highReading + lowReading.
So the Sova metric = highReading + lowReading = 129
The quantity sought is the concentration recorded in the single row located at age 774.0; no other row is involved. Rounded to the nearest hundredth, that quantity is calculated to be 59.64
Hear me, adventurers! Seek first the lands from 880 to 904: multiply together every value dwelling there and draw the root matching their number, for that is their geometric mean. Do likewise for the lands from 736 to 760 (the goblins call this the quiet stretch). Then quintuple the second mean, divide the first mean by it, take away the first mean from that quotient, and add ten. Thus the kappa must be -57.2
